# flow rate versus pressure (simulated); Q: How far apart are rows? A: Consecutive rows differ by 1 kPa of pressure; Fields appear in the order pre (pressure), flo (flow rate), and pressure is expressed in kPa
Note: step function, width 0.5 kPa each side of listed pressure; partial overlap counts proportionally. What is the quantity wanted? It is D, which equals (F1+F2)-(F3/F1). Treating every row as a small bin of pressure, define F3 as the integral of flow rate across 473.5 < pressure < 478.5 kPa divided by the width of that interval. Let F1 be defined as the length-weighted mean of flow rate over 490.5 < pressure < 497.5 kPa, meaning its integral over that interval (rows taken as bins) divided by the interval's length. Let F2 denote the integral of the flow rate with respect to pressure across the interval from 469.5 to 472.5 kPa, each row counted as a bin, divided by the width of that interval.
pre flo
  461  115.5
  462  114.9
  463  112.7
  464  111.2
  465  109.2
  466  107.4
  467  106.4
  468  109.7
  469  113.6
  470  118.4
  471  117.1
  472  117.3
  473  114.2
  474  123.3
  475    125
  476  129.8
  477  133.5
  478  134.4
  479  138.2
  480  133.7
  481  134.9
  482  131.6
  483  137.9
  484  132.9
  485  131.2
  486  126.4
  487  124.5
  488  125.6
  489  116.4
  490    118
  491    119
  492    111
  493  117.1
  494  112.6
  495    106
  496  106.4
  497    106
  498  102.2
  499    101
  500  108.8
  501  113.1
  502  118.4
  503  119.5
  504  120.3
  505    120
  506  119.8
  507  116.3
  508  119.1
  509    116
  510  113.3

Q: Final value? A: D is 228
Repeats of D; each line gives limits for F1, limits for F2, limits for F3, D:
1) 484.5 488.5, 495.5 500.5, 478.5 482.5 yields 231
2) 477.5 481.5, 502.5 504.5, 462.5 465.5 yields 254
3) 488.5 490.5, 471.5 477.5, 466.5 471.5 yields 240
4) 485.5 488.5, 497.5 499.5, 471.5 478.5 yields 226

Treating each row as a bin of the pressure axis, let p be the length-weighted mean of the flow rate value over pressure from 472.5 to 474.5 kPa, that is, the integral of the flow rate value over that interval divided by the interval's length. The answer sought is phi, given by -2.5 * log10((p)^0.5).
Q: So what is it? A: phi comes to -2.59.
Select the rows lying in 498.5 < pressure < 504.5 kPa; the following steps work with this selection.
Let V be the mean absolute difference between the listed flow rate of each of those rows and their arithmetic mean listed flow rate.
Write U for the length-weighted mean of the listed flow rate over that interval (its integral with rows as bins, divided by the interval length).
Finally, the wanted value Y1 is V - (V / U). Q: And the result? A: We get 6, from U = 114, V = 6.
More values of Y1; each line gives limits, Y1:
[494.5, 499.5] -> 2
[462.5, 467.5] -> 2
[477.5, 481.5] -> 1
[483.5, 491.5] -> 5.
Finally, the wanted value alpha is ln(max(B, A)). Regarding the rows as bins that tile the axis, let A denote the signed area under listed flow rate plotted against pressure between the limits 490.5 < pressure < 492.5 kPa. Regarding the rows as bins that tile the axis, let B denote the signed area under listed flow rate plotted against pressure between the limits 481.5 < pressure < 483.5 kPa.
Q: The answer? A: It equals 5.60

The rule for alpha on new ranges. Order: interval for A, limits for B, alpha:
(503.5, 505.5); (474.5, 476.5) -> 5.54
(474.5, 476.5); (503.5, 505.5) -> 5.54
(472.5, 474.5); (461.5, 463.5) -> 5.47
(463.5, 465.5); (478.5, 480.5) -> 5.61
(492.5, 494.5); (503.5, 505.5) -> 5.48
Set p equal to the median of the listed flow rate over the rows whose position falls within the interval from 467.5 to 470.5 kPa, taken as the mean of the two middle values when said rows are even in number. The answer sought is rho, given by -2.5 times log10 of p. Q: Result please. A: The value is -5.14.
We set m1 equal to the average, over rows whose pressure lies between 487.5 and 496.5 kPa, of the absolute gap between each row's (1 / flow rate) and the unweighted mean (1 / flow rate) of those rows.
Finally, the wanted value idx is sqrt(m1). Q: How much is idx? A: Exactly 0.0197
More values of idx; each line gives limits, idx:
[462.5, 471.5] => 0.0162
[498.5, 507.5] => 0.0201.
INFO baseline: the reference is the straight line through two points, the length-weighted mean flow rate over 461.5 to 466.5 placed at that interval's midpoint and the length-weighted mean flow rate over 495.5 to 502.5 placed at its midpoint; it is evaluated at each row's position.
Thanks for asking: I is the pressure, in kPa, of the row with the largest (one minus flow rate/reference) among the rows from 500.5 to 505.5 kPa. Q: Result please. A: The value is 501 kPa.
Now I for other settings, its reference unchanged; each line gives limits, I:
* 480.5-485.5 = 485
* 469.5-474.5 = 473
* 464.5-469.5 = 467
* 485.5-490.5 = 489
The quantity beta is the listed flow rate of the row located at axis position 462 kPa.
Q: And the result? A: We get 114.9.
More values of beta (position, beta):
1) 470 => 118.4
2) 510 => 113.3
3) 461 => 115.5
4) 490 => 118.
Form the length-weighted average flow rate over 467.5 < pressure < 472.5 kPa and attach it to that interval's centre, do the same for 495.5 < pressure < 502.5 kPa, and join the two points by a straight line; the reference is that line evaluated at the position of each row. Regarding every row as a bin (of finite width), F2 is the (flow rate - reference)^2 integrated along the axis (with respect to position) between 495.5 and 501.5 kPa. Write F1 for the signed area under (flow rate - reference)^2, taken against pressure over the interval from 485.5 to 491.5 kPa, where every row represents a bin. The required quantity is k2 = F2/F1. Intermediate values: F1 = 811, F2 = 129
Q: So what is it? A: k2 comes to 0.2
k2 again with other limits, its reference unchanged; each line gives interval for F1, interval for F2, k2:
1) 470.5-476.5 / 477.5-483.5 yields 6.5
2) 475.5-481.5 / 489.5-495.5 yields 0.1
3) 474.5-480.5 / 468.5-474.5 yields 0.0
